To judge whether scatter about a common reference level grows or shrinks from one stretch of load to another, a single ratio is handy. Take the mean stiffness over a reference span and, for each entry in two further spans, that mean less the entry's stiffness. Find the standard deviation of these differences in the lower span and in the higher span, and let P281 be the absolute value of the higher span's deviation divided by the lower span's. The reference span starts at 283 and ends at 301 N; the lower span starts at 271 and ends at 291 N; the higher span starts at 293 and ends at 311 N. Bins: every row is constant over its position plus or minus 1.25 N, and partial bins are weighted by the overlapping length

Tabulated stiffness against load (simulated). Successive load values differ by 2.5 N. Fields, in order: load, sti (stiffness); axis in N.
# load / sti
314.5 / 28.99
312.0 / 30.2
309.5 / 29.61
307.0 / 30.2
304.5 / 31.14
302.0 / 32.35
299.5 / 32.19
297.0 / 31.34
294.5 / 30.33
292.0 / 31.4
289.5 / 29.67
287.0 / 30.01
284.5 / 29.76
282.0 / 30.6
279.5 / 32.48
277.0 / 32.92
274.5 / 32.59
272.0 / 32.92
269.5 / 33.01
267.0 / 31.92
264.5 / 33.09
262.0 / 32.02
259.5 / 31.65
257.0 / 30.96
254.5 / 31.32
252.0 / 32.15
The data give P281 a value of 0.69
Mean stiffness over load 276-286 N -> 31.4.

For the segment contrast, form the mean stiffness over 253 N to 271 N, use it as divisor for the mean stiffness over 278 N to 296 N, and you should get 0.96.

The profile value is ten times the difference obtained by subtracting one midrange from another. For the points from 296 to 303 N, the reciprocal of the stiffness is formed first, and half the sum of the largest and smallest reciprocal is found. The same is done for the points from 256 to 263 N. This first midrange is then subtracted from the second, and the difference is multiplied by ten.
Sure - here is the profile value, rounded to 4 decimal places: 0.0036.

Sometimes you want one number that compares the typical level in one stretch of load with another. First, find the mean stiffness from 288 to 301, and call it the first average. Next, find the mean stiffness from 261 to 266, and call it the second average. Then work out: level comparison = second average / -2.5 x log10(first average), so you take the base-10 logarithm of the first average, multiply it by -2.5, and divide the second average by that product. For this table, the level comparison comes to -8.73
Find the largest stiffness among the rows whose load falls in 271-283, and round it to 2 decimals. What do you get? 32.92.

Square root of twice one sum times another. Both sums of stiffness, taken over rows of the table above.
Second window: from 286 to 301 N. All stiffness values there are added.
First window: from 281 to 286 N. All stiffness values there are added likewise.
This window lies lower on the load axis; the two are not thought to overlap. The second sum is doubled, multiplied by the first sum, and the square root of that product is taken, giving 149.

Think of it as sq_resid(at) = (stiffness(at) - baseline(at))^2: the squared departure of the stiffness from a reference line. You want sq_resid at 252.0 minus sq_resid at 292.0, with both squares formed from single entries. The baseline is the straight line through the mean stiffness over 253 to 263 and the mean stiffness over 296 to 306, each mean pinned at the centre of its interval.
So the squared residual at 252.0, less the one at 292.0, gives 0.4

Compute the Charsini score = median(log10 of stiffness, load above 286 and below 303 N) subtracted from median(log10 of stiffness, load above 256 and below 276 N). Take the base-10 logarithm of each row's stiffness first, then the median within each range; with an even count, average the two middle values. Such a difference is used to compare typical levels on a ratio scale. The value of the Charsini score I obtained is 0.013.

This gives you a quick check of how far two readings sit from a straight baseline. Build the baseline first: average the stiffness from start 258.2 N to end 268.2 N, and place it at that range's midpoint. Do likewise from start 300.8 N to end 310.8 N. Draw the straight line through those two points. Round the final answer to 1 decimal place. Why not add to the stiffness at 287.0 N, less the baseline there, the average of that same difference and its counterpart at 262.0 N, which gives -2.2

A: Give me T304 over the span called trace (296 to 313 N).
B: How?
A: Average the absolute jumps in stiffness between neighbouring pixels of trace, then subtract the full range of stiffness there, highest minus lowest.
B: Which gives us -2.0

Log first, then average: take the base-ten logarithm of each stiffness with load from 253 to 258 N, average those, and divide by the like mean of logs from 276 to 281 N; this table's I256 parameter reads 0.99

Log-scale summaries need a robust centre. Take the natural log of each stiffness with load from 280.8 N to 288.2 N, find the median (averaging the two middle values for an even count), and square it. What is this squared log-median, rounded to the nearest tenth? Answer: 11.6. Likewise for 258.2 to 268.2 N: 12.0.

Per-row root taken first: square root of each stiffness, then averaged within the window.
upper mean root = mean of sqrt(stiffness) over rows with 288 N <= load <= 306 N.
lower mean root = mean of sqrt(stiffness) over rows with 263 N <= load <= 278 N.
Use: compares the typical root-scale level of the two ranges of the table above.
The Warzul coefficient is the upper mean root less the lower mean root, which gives -0.14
